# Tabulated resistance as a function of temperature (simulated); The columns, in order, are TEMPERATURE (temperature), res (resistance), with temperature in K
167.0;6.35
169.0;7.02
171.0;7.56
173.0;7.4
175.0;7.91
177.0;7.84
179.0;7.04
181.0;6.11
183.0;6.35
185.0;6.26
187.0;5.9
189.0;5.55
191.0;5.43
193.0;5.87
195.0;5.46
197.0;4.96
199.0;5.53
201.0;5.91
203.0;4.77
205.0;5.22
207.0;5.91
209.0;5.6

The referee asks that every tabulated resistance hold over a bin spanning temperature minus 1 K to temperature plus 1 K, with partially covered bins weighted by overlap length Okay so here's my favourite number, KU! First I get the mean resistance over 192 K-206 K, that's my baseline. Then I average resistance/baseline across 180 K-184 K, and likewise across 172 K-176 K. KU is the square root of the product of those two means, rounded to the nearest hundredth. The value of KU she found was 1.28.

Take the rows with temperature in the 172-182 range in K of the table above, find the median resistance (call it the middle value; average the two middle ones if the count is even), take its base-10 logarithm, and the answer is 0.87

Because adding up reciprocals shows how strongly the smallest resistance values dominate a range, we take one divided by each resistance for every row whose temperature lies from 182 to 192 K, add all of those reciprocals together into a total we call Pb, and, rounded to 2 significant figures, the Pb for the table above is 0.85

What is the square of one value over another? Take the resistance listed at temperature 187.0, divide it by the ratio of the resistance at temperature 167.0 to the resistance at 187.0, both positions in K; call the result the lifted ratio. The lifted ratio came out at 5.48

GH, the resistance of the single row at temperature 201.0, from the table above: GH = 5.91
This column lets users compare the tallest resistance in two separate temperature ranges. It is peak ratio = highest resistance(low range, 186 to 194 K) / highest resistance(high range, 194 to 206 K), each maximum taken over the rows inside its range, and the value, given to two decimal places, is 1.00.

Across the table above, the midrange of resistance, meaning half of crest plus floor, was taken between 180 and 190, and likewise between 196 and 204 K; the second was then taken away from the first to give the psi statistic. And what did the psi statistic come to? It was 0.6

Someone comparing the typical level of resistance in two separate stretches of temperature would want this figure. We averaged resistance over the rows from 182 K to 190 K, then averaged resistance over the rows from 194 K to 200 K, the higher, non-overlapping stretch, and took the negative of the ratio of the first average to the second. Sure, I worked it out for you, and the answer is -1.13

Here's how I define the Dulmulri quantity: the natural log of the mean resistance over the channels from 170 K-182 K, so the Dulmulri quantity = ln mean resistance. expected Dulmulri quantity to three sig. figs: 1.99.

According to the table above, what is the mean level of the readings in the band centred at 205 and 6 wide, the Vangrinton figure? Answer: 5.3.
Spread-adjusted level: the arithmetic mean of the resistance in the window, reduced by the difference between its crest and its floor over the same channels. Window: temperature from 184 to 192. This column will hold 5.0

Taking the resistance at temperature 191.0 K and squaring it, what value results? 29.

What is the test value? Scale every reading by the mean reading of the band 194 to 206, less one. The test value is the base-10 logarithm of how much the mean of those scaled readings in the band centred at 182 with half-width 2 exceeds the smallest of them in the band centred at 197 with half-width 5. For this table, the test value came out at -0.6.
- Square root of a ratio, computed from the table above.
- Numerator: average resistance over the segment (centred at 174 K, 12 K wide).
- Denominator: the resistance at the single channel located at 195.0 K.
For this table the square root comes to 1.17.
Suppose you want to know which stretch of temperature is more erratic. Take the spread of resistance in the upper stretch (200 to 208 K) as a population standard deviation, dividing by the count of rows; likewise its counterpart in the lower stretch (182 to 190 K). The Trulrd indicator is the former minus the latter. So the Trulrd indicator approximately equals 0.2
